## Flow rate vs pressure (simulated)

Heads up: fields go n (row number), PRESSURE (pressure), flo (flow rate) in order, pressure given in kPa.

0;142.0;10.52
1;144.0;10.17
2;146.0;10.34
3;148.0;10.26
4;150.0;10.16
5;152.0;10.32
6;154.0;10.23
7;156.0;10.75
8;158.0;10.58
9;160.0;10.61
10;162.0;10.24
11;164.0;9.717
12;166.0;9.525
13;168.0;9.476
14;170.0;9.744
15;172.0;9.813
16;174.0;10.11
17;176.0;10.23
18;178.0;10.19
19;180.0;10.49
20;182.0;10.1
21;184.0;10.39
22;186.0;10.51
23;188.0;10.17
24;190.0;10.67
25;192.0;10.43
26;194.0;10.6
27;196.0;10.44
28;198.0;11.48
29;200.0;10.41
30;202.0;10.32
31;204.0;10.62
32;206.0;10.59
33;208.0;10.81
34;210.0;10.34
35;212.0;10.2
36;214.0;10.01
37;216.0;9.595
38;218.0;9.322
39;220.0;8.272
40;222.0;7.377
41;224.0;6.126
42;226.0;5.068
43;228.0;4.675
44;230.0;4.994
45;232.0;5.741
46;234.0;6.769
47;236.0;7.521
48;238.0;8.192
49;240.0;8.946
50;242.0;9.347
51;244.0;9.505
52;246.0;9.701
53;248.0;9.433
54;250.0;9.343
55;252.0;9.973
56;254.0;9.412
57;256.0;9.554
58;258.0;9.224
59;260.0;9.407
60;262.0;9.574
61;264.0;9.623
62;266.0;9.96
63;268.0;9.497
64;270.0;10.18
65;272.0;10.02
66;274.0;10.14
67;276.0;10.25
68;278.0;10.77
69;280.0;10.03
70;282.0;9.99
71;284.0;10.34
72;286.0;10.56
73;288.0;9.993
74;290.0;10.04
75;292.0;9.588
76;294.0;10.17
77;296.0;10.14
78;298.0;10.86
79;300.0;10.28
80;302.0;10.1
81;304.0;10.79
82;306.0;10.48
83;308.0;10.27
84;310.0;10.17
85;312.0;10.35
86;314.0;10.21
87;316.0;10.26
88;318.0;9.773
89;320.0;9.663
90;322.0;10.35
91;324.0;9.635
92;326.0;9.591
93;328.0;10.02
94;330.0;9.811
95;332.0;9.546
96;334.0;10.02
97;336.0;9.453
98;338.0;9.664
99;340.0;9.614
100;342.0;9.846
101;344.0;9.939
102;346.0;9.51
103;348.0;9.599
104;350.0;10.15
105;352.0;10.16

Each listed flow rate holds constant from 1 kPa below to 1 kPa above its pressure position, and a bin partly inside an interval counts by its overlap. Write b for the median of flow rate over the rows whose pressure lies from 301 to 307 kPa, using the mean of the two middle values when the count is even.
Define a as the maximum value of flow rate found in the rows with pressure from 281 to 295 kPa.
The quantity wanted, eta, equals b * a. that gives 111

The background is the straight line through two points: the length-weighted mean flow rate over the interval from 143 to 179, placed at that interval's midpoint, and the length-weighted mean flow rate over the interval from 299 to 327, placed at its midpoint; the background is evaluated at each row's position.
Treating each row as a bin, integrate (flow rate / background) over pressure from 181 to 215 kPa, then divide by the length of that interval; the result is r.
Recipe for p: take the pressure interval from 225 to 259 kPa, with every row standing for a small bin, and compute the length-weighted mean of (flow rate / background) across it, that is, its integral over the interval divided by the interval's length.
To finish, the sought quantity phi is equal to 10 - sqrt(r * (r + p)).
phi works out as 8.62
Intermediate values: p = 0.80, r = 1.03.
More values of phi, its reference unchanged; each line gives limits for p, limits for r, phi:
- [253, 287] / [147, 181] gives 8.59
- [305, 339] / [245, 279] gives 8.63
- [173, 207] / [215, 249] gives 8.84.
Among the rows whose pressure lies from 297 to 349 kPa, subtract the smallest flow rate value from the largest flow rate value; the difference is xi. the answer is 1.4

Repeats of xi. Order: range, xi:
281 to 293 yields 1.0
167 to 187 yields 1.0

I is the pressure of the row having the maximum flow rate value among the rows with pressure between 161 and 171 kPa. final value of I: 162.0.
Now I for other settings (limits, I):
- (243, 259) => 252.0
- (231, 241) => 240.0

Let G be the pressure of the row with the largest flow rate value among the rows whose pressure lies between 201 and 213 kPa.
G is 208.0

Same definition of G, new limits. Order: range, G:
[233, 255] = 252.0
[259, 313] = 298.0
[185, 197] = 190.0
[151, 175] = 156.0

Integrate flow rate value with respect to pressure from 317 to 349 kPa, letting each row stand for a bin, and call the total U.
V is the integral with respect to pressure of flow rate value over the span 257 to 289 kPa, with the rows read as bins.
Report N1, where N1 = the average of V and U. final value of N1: 316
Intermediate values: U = 312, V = 319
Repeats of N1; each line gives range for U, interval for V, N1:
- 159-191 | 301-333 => 323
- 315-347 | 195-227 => 308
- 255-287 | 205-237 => 287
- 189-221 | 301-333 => 325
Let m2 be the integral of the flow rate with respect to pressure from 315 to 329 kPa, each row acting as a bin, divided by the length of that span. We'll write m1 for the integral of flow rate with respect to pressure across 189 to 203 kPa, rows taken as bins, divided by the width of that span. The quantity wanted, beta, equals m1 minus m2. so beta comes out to 0.72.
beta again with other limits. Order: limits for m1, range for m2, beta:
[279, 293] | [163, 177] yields 0.28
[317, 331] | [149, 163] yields -0.58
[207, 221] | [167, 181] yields -0.21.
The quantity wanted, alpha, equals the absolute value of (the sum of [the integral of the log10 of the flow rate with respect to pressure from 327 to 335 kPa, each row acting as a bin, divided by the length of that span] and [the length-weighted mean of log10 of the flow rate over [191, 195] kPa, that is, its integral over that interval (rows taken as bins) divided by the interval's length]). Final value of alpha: 2.02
